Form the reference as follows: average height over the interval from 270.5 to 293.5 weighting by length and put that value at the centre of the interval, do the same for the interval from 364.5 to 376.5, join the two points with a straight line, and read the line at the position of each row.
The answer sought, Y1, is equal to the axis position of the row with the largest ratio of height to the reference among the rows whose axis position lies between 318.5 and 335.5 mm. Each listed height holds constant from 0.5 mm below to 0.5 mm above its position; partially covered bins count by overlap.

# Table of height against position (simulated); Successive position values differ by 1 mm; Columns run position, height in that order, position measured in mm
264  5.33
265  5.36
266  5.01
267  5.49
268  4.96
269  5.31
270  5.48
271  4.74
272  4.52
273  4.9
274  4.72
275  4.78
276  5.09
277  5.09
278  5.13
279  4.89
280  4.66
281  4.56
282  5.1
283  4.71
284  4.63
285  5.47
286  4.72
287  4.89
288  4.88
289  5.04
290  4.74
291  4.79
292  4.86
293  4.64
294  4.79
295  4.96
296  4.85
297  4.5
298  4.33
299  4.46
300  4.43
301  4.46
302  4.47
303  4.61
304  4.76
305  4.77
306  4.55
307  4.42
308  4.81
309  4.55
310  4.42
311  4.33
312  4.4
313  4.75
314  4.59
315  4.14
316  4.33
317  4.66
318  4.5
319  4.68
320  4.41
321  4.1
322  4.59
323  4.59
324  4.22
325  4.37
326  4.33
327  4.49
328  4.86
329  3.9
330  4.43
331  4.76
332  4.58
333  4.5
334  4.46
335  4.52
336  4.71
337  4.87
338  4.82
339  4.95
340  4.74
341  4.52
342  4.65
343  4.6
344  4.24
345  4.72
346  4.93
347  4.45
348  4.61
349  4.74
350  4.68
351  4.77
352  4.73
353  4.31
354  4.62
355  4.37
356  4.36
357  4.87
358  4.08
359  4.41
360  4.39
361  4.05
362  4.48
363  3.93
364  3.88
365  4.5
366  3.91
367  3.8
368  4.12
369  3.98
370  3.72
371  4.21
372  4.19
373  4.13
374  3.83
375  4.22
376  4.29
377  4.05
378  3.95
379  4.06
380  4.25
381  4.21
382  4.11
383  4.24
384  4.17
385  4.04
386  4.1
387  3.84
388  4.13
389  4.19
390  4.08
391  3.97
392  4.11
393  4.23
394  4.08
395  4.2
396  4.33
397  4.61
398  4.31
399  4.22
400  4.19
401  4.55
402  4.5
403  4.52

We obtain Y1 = 328 mm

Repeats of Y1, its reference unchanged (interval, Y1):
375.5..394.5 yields 393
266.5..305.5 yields 285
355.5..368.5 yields 357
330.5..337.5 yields 337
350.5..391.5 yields 357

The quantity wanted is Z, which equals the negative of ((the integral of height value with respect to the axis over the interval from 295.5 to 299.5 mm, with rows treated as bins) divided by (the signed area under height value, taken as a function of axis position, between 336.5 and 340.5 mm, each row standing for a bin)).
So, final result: -0.94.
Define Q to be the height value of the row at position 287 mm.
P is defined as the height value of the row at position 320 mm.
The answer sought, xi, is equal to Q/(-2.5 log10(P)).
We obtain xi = -3.0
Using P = 4.41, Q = 4.89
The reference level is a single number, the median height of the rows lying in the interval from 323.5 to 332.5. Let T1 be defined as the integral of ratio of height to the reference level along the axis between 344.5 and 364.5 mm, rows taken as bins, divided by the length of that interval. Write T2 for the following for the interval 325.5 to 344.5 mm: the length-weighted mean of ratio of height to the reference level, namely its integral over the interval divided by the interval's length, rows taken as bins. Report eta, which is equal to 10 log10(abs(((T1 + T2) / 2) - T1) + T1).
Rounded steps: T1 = 1.01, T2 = 1.03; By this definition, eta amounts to 0.1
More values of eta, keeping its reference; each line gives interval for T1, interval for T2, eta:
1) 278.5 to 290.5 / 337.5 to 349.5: 0.5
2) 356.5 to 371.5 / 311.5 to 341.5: -0.1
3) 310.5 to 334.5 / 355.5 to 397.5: 0.2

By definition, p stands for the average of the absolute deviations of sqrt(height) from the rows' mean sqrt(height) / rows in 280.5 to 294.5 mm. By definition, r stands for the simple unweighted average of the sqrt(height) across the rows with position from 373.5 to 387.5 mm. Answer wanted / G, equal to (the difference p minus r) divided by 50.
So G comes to -0.0397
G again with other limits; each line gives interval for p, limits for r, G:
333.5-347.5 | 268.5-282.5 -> -0.0436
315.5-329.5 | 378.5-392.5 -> -0.0396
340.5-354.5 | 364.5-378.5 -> -0.0397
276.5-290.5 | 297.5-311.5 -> -0.0417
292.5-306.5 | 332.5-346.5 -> -0.0424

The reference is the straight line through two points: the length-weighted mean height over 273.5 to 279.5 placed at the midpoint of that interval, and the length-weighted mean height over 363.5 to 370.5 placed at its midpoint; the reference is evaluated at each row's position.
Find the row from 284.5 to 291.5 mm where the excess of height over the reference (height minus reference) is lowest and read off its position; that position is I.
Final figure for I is 286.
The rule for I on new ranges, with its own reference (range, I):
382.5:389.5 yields 387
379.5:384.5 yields 382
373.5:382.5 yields 374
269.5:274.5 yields 272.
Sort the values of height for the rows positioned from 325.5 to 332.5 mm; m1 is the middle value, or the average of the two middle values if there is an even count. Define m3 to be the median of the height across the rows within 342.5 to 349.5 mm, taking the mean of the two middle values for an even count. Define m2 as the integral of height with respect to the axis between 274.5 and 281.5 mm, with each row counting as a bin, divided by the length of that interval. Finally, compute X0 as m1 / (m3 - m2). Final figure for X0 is -16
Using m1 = 4.5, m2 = 4.9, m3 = 4.61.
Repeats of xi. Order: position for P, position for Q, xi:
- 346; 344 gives -2.4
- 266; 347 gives -2.5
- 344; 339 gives -3.2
